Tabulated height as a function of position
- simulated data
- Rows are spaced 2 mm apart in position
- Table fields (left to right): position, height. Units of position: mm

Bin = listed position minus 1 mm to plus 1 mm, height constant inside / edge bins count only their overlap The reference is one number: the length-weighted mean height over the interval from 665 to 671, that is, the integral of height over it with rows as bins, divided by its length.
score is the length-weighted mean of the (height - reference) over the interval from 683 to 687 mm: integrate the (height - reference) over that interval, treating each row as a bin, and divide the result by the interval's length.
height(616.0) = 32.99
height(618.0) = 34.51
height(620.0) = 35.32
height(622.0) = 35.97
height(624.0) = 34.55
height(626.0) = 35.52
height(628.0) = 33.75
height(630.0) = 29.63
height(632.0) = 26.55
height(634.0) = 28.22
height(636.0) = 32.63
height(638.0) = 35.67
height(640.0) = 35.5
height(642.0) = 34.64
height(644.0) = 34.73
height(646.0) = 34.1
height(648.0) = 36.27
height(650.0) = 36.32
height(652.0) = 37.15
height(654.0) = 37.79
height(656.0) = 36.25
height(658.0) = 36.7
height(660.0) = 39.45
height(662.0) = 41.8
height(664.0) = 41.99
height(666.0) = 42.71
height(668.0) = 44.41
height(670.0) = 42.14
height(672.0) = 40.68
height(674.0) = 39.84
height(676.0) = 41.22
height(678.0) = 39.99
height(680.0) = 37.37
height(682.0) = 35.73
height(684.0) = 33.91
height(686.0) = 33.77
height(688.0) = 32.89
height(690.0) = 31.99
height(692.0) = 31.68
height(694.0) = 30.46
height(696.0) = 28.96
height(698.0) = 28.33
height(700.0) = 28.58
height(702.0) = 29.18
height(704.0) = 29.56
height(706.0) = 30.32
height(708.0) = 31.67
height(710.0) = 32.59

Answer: -9.2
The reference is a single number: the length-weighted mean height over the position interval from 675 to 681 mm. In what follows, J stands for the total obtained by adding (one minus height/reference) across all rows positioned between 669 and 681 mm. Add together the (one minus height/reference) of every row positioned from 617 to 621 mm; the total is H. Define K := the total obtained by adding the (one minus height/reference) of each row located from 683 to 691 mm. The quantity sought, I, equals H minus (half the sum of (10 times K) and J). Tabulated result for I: -3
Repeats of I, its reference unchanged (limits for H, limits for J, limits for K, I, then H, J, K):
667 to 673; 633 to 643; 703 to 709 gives -4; -0.2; 0.8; 0.7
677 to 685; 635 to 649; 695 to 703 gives -6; 0.3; 0.8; 1.1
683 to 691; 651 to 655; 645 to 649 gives -1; 0.6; 0.1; 0.2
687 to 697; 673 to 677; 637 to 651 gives -3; 1.1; -0.1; 0.7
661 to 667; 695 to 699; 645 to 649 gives -2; -0.2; 0.6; 0.2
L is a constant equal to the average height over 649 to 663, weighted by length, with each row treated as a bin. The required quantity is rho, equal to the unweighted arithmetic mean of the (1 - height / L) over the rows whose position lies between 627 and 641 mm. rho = 0.16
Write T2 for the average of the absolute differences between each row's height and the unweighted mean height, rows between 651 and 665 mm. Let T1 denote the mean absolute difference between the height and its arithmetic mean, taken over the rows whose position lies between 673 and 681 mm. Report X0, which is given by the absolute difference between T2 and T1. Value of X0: 0.89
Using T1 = 1.12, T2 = 2.0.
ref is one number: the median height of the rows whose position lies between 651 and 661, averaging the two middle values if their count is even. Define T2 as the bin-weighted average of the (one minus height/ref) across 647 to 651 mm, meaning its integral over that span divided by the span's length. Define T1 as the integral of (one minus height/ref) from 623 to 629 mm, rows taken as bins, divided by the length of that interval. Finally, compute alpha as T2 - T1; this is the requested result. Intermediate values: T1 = 0.07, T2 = 0.02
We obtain 0.0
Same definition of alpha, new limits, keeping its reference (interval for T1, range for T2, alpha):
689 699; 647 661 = -0.2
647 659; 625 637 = 0.2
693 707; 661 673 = -0.3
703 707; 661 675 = -0.3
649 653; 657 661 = 0.0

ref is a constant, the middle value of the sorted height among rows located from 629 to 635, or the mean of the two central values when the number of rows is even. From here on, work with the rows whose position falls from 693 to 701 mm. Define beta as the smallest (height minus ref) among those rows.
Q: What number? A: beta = 0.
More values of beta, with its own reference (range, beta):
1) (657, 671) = 8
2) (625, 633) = -2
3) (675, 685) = 6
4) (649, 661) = 8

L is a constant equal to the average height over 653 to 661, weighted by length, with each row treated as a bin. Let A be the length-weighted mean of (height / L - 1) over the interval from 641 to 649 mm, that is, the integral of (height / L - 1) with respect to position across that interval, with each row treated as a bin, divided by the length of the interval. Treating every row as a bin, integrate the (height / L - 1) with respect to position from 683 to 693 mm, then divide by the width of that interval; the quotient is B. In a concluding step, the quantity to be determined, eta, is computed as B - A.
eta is -0.06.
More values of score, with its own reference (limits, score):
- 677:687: -6.9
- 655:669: -2.6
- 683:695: -10.6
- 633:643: -9.8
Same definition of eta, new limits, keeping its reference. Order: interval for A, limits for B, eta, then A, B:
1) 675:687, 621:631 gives -0.08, -0.01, -0.10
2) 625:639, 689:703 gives -0.05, -0.16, -0.20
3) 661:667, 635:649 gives -0.20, 0.12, -0.07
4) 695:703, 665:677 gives 0.35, -0.23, 0.11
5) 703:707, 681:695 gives 0.08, -0.20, -0.12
